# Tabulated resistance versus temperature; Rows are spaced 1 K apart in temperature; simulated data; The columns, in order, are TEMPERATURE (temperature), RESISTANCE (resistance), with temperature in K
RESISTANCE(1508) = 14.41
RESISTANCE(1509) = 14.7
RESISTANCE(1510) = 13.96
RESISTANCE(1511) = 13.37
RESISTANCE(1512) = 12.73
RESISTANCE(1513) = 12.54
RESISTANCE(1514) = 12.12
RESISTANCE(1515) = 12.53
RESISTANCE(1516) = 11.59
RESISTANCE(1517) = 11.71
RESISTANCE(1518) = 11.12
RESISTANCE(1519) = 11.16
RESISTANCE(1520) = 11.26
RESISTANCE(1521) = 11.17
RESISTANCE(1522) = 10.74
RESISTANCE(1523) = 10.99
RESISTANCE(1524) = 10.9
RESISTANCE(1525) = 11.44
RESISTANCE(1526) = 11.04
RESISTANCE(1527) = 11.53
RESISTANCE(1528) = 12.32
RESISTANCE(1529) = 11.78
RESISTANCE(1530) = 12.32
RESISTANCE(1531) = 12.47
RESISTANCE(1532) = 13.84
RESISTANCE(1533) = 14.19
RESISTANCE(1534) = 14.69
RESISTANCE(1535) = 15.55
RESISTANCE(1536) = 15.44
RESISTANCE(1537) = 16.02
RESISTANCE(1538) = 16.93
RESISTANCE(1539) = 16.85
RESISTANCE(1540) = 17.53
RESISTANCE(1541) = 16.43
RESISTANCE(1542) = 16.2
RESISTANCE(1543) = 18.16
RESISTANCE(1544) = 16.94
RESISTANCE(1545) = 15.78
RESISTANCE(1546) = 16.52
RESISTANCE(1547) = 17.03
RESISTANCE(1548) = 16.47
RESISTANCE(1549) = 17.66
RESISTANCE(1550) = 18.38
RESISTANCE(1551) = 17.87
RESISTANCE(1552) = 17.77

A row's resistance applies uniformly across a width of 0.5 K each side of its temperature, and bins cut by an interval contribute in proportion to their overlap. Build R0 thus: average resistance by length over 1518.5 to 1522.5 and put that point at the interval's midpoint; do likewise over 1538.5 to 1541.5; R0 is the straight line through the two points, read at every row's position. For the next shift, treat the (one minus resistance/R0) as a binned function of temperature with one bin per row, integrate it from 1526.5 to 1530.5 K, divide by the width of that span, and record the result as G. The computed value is 0.11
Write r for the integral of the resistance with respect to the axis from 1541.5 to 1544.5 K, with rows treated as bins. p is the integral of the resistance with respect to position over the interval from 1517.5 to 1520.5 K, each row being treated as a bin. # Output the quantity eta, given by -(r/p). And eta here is -1.5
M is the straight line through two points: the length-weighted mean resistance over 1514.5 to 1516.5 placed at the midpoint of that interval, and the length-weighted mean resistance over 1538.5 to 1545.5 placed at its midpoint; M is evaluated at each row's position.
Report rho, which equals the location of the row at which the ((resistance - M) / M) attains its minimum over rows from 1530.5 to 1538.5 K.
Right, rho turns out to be 1531 K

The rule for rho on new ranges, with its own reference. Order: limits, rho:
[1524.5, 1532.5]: 1526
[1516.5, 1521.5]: 1521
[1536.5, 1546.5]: 1545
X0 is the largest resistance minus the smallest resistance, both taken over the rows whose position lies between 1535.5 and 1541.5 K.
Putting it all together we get 2.1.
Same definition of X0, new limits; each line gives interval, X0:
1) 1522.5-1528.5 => 1.4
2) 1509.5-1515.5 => 1.8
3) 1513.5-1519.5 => 1.4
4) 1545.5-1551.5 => 1.9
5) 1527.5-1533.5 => 2.4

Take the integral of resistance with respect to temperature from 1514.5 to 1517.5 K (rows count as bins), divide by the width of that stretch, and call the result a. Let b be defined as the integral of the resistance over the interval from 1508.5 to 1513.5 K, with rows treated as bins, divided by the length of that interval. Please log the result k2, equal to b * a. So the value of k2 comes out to 161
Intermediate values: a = 11.9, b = 13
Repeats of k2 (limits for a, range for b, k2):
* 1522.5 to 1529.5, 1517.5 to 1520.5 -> 128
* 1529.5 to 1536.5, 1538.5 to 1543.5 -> 240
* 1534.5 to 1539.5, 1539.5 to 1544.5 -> 276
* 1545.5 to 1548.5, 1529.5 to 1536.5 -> 235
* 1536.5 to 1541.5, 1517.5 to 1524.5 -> 185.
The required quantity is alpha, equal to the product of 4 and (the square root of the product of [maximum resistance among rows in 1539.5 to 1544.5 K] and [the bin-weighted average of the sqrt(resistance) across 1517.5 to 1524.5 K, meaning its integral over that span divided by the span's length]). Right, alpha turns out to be 31.1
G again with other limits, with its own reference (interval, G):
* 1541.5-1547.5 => 0.08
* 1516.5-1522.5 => -0.04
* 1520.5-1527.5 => 0.08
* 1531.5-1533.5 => 0.05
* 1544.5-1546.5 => 0.13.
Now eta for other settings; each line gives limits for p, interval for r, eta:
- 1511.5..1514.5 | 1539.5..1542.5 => -1.3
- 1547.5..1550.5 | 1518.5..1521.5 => -0.6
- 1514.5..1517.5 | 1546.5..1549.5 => -1.4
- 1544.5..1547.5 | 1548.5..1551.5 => -1.1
